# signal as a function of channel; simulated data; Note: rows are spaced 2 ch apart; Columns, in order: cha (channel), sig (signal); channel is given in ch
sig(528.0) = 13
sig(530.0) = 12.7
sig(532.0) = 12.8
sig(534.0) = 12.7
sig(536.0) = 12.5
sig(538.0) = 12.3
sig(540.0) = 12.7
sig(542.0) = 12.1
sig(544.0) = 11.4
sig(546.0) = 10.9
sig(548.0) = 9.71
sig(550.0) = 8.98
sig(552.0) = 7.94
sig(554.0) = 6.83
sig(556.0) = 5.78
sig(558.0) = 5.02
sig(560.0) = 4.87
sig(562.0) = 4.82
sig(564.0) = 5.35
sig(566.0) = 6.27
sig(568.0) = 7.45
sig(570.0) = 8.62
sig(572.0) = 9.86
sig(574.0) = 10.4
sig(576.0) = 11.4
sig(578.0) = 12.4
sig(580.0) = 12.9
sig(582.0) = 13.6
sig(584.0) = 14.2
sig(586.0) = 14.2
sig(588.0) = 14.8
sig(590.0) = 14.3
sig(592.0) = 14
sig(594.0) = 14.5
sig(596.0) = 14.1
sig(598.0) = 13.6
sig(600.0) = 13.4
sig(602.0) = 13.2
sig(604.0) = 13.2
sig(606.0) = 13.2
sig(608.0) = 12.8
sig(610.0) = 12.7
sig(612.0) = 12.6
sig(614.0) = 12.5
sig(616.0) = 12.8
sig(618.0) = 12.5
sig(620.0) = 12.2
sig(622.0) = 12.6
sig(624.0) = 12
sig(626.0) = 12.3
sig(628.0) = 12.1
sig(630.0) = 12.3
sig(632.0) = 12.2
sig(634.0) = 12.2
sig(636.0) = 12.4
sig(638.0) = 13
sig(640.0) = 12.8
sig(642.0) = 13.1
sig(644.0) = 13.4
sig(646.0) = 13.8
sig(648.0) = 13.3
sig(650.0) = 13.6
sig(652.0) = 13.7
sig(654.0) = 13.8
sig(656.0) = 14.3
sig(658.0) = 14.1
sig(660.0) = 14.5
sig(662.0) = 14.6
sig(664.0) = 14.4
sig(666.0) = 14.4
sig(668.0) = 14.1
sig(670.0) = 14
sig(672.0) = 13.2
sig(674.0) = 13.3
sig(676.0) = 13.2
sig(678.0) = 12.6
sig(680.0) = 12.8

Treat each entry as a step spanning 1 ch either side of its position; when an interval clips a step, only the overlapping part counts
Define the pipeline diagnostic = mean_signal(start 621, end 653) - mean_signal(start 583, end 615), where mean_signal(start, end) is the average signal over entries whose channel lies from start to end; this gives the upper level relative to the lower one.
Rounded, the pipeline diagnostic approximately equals -0.8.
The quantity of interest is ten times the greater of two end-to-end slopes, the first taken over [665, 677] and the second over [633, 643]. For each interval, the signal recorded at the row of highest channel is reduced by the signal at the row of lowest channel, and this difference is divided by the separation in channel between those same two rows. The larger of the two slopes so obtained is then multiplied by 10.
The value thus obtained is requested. 1.1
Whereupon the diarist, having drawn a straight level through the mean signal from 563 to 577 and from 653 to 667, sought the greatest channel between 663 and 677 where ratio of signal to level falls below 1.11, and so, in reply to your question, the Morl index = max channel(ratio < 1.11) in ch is 676.0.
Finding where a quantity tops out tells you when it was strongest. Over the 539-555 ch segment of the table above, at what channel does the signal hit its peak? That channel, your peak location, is 540.0 ch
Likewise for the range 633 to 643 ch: 642.0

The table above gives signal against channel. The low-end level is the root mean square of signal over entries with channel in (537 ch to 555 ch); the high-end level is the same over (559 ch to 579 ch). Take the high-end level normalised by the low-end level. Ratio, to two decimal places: 0.82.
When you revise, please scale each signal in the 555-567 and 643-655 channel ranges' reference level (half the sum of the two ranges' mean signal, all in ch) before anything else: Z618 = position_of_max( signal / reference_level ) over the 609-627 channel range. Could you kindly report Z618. 616.0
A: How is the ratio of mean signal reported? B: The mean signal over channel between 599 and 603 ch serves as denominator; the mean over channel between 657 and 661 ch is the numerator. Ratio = 1.08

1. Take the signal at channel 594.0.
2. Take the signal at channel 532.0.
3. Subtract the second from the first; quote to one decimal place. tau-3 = 1.7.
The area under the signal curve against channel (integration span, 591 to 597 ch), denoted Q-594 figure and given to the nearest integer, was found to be 85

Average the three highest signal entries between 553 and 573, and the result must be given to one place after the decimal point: 8.6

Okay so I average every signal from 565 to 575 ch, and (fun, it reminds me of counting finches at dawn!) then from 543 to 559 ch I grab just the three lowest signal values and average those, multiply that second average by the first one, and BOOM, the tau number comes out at 50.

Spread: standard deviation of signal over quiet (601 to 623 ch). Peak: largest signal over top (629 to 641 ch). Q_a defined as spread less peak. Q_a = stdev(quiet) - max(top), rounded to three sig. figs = -12.7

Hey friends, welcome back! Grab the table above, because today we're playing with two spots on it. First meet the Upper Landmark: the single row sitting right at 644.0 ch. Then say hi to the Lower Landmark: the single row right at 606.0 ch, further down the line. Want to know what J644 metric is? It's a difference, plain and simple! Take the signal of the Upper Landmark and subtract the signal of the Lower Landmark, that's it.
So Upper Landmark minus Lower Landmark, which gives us 0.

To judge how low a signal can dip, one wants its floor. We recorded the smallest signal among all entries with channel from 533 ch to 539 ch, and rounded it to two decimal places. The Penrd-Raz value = 12.30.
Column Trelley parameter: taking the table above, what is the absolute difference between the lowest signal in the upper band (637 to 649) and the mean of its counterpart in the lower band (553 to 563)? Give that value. 7.3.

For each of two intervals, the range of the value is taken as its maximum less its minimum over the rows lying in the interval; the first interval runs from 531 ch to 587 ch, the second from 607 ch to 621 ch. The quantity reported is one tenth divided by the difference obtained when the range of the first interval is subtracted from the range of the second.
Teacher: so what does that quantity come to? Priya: -0.011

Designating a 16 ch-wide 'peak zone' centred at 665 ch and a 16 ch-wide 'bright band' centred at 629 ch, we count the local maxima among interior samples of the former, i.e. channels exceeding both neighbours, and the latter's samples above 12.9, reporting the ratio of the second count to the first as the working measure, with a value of 0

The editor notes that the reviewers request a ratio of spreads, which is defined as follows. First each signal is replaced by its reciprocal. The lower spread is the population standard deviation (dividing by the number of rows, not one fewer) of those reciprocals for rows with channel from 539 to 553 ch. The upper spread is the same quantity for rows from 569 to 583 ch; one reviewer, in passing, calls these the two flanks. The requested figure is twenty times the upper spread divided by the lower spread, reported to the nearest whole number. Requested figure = 18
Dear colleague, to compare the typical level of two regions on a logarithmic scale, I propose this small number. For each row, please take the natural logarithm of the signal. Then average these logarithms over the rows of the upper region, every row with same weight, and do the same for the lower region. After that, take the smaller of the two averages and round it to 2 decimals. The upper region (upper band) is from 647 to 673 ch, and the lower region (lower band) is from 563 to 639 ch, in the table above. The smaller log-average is 2.48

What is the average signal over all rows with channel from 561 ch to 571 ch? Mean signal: 6.5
